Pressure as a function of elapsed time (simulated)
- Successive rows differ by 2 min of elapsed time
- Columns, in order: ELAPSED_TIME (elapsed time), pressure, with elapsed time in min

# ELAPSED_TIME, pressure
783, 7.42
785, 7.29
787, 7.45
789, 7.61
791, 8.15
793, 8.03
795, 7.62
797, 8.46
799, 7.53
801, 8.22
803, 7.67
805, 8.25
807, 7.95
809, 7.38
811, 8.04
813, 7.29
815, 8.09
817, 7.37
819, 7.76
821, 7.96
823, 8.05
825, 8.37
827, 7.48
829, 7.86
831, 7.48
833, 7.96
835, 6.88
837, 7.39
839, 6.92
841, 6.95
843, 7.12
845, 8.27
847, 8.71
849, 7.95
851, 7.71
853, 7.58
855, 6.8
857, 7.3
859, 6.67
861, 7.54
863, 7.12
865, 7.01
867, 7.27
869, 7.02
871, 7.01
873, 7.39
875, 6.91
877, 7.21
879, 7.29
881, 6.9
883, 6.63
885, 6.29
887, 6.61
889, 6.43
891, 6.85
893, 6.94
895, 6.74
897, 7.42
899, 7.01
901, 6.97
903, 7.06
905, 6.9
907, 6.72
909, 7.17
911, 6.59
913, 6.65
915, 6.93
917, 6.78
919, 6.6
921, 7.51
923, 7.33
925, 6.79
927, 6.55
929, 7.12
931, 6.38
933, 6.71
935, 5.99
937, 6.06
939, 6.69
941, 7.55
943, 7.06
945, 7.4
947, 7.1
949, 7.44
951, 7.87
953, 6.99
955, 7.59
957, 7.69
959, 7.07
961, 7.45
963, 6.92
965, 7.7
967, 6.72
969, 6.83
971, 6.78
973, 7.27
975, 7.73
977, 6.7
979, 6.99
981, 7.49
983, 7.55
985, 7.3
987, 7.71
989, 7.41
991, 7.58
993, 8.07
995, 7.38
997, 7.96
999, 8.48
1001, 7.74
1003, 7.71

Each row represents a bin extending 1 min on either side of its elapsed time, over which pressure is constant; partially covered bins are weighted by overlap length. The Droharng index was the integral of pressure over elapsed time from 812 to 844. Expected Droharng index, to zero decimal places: 242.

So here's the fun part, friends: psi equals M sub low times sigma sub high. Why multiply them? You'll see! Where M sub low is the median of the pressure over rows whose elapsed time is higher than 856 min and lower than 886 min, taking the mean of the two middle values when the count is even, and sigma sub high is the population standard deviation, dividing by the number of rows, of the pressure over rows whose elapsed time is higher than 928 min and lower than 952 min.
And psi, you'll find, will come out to 3.99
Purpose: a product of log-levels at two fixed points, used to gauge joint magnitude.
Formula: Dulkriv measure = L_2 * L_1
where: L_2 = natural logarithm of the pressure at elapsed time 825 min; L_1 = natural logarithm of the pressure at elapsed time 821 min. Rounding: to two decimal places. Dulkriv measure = 4.41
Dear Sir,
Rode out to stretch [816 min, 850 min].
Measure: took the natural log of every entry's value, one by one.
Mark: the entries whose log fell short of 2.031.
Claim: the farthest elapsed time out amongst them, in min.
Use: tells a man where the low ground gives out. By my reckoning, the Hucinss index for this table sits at 843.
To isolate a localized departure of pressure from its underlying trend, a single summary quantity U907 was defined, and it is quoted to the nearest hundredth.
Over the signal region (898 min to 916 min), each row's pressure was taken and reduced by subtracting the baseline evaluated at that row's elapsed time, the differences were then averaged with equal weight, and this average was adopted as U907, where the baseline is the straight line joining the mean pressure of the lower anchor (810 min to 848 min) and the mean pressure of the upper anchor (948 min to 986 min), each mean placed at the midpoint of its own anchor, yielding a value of -0.56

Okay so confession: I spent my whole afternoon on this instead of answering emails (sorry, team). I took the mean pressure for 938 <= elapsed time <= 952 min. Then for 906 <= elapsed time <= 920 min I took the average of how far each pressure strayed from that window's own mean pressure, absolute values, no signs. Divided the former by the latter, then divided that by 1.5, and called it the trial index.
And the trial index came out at 31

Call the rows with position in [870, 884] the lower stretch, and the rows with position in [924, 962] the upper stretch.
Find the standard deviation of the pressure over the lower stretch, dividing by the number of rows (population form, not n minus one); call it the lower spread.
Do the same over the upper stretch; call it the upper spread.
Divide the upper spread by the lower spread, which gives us 2.1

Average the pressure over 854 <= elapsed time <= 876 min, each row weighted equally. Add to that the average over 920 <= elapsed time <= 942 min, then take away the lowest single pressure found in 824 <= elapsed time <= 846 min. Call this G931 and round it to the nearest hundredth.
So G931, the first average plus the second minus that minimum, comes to 7.00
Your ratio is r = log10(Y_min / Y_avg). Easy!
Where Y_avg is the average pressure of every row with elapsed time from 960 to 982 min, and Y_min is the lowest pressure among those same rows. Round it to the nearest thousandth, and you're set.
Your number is -0.028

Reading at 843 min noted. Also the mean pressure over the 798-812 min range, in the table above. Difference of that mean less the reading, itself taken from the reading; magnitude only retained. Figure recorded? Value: 6.4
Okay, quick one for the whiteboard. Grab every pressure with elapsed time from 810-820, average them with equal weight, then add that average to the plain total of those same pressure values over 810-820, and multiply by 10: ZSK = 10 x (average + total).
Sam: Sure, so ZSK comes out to 463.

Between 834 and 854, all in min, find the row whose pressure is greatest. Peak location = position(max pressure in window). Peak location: 847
